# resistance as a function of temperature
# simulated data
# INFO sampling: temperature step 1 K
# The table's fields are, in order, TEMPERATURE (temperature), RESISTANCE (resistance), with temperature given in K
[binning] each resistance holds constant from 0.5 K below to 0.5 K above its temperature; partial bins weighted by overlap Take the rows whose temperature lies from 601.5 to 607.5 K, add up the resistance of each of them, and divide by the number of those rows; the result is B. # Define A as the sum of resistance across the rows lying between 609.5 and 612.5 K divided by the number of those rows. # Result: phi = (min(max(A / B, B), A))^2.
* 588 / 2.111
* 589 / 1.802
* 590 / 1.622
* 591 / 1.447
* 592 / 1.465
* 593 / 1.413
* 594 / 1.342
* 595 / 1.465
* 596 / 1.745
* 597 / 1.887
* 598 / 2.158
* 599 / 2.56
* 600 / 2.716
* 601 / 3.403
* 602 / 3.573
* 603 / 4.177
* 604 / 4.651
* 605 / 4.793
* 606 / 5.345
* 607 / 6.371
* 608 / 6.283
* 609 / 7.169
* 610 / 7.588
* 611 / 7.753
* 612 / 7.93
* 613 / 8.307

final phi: 23.2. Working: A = 7.8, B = 5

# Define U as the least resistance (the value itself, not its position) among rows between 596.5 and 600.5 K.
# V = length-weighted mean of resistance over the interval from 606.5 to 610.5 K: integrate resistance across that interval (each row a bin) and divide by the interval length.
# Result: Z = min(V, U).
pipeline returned 1.9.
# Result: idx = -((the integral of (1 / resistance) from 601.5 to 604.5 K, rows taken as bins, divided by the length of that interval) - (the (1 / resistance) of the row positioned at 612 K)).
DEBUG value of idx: -0.1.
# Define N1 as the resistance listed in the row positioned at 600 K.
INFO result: 2.716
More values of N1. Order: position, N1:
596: 1.745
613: 8.307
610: 7.588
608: 6.283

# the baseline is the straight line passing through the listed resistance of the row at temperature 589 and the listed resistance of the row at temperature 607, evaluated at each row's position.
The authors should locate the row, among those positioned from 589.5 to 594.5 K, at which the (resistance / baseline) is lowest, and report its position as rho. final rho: 594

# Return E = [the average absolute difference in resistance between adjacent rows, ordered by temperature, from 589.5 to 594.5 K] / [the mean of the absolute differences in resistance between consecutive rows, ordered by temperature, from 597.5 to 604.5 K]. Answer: 0.2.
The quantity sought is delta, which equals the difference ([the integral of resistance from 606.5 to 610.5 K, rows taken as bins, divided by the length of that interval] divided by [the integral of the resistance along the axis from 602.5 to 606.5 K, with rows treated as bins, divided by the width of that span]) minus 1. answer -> 0.4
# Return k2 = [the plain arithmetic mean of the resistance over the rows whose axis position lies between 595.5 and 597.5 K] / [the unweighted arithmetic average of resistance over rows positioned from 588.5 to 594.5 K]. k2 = 1.2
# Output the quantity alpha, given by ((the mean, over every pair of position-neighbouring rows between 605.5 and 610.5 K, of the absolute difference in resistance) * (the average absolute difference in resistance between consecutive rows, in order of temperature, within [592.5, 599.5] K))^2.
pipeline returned 0.017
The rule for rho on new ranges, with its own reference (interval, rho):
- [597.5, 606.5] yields 598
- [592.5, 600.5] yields 594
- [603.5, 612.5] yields 605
